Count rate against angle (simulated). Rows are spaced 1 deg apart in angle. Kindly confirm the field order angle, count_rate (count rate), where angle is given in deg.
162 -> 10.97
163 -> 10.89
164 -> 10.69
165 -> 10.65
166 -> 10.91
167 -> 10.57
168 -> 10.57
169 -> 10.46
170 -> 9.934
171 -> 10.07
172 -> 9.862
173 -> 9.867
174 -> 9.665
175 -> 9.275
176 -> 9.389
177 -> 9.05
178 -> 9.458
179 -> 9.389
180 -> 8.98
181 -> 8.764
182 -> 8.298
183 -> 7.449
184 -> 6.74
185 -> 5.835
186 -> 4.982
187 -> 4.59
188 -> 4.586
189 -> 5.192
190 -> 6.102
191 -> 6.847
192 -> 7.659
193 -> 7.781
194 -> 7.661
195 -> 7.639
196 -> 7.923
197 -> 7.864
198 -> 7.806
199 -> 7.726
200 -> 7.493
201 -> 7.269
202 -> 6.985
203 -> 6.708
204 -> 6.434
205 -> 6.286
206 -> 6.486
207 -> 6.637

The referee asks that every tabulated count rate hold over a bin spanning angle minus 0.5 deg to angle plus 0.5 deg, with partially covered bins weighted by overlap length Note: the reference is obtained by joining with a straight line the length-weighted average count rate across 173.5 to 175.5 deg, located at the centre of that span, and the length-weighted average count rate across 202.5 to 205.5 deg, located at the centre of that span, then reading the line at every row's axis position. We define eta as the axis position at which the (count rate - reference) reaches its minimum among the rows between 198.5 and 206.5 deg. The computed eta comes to 205 deg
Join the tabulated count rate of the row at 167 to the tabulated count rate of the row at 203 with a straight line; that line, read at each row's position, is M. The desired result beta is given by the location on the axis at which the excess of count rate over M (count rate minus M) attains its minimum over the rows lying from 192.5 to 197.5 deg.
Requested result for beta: 194 deg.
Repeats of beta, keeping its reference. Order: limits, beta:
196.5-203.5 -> 203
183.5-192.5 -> 187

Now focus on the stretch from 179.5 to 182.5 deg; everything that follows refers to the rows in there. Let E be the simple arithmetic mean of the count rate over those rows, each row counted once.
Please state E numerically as 8.7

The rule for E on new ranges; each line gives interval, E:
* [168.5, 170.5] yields 10.2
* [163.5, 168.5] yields 10.7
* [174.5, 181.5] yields 9.2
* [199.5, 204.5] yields 7.0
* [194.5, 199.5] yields 7.8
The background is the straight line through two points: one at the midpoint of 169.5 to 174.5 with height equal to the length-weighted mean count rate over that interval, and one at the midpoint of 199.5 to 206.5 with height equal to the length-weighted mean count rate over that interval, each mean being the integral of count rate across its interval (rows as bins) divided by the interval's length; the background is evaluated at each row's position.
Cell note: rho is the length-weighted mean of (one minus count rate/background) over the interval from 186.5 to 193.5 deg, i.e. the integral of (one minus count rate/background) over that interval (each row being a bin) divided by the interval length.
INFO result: 0.241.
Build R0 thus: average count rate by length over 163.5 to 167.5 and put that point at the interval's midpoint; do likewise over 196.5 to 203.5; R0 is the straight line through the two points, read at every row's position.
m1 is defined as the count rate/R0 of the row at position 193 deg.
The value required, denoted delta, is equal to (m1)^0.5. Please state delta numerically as 0.98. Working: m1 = 0.96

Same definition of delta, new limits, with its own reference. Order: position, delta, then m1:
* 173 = 0.99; 0.99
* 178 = 1.00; 0.99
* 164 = 0.99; 0.99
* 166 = 1.01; 1.02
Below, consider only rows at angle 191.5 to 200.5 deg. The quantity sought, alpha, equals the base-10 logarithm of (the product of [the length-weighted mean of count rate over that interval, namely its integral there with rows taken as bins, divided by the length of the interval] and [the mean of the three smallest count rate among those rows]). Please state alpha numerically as 1.77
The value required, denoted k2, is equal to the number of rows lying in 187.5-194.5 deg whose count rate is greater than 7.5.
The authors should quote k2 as 3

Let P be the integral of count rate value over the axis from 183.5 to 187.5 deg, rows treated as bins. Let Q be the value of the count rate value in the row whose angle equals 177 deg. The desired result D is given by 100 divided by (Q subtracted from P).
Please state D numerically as 7.6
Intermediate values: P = 22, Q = 9.05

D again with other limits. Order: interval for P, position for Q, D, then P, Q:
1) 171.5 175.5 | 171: 3.5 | 39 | 10.07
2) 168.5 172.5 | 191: 3.0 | 40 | 6.847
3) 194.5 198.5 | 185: 3.9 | 31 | 5.835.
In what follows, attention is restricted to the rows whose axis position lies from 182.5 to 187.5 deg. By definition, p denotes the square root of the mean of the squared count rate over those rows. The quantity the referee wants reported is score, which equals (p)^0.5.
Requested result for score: 2.5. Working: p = 6.0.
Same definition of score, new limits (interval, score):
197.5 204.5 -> 2.7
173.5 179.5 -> 3.1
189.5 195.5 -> 2.7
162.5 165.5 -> 3.3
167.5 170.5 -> 3.2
